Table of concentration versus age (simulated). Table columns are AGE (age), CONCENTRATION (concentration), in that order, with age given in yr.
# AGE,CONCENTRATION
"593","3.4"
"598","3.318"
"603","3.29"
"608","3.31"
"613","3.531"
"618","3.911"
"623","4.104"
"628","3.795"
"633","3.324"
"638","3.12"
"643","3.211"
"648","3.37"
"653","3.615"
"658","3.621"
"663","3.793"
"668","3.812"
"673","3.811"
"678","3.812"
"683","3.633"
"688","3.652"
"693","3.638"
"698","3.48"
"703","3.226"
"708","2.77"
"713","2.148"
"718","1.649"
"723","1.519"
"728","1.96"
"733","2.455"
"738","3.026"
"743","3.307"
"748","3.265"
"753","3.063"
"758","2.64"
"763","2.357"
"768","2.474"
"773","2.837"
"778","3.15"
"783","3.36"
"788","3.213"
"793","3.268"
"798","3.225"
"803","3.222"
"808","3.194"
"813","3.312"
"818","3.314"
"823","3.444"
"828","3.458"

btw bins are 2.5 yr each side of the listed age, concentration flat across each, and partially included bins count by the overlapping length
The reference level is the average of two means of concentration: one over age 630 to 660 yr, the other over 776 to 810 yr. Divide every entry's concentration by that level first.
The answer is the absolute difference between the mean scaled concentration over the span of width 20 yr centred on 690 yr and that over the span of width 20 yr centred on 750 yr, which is 0.16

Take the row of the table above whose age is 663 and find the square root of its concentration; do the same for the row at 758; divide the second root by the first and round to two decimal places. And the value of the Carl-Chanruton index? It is 0.83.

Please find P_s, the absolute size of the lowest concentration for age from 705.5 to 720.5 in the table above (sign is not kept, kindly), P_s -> 1.6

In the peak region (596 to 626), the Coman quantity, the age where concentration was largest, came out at 623 yr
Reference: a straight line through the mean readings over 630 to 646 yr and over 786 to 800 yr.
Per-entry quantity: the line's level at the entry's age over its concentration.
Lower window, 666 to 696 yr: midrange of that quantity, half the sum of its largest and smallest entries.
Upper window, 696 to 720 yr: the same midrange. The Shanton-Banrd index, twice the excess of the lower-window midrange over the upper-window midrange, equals -1.2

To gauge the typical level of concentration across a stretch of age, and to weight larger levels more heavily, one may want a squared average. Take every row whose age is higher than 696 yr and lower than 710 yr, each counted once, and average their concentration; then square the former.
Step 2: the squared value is 10.0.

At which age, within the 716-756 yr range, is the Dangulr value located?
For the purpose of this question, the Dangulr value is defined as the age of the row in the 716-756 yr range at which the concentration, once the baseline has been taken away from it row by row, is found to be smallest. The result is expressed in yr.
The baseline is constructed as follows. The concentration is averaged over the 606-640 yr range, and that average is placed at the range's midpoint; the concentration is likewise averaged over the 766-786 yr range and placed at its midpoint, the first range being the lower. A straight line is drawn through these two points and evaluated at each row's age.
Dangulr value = 723 yr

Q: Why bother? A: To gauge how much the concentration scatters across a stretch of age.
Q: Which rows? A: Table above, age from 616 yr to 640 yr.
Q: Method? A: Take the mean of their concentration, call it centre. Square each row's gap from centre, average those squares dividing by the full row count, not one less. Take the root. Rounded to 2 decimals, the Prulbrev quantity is 0.37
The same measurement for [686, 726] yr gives 0.83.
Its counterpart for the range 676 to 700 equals 0.11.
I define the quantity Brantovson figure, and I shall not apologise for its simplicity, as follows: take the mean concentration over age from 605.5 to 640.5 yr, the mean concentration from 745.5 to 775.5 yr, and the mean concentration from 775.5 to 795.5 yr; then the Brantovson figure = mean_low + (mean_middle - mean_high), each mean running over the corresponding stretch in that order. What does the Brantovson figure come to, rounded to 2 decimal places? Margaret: 3.11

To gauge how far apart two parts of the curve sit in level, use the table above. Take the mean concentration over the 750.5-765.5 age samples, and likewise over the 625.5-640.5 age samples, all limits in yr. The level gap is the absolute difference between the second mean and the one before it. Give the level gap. 0.73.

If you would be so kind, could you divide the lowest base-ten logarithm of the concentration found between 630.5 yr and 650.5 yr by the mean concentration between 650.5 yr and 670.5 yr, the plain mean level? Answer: 0.13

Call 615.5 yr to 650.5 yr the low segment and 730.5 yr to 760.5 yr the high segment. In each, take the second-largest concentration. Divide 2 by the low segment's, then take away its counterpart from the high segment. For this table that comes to -2.75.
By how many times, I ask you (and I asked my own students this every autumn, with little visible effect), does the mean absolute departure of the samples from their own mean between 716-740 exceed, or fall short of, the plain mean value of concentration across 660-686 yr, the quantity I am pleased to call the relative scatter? 0.13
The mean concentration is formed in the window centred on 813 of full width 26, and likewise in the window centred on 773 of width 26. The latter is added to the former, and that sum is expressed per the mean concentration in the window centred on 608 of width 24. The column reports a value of 1.77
